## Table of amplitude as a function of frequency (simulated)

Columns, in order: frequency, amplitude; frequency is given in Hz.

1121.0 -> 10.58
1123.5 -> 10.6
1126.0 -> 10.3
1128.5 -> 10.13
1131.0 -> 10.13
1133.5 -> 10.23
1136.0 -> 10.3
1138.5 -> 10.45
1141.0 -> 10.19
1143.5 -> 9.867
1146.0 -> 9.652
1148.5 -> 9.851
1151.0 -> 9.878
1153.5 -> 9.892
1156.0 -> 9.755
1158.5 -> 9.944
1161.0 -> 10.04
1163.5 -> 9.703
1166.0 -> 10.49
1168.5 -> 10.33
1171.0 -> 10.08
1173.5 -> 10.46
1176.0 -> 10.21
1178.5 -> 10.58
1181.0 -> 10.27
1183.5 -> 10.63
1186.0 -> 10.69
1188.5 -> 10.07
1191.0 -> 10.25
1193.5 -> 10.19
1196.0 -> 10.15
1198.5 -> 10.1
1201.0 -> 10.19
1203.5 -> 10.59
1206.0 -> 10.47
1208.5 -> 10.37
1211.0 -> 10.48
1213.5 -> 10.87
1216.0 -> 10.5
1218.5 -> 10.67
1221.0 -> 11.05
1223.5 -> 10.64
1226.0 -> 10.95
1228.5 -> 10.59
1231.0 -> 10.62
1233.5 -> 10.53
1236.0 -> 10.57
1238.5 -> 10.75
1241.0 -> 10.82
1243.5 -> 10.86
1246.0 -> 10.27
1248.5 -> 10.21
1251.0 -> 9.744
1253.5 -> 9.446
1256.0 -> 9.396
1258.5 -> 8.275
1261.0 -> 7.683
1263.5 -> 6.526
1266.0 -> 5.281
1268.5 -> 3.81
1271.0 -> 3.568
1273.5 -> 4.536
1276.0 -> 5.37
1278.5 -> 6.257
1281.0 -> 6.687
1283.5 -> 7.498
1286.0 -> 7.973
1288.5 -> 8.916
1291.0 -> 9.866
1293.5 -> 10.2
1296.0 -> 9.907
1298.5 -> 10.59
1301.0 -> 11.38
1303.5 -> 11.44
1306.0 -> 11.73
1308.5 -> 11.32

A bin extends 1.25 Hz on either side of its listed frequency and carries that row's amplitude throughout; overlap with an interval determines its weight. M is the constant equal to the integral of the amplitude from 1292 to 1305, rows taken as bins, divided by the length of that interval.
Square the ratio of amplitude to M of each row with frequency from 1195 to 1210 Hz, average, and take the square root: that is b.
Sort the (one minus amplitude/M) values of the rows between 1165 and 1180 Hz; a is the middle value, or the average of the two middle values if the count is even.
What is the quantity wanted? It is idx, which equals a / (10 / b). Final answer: 0.003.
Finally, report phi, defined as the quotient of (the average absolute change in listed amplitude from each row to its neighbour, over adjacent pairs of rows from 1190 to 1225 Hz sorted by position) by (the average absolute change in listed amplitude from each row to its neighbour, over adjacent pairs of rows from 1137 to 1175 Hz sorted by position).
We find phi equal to 0.86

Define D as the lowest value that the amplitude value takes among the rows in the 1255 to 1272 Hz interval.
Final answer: 3.568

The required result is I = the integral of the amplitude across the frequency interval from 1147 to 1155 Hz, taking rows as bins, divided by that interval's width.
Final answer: 9.9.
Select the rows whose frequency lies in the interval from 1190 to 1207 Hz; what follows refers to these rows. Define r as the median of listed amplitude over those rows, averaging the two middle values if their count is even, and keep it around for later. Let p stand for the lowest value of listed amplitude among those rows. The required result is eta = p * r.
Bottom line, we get 103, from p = 10.1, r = 10.2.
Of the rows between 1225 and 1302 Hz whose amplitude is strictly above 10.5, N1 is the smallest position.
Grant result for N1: 1226.0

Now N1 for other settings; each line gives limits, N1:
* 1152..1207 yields 1178.5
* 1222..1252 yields 1223.5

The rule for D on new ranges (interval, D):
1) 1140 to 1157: 9.652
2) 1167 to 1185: 10.08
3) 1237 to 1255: 9.446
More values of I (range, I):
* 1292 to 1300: 10.3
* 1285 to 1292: 8.9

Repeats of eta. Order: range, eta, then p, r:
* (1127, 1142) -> 103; 10.13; 10.2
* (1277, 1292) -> 48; 6.257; 7.7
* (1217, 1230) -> 113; 10.59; 10.7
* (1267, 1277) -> 15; 3.568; 4.2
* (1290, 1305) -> 103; 9.866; 10.4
